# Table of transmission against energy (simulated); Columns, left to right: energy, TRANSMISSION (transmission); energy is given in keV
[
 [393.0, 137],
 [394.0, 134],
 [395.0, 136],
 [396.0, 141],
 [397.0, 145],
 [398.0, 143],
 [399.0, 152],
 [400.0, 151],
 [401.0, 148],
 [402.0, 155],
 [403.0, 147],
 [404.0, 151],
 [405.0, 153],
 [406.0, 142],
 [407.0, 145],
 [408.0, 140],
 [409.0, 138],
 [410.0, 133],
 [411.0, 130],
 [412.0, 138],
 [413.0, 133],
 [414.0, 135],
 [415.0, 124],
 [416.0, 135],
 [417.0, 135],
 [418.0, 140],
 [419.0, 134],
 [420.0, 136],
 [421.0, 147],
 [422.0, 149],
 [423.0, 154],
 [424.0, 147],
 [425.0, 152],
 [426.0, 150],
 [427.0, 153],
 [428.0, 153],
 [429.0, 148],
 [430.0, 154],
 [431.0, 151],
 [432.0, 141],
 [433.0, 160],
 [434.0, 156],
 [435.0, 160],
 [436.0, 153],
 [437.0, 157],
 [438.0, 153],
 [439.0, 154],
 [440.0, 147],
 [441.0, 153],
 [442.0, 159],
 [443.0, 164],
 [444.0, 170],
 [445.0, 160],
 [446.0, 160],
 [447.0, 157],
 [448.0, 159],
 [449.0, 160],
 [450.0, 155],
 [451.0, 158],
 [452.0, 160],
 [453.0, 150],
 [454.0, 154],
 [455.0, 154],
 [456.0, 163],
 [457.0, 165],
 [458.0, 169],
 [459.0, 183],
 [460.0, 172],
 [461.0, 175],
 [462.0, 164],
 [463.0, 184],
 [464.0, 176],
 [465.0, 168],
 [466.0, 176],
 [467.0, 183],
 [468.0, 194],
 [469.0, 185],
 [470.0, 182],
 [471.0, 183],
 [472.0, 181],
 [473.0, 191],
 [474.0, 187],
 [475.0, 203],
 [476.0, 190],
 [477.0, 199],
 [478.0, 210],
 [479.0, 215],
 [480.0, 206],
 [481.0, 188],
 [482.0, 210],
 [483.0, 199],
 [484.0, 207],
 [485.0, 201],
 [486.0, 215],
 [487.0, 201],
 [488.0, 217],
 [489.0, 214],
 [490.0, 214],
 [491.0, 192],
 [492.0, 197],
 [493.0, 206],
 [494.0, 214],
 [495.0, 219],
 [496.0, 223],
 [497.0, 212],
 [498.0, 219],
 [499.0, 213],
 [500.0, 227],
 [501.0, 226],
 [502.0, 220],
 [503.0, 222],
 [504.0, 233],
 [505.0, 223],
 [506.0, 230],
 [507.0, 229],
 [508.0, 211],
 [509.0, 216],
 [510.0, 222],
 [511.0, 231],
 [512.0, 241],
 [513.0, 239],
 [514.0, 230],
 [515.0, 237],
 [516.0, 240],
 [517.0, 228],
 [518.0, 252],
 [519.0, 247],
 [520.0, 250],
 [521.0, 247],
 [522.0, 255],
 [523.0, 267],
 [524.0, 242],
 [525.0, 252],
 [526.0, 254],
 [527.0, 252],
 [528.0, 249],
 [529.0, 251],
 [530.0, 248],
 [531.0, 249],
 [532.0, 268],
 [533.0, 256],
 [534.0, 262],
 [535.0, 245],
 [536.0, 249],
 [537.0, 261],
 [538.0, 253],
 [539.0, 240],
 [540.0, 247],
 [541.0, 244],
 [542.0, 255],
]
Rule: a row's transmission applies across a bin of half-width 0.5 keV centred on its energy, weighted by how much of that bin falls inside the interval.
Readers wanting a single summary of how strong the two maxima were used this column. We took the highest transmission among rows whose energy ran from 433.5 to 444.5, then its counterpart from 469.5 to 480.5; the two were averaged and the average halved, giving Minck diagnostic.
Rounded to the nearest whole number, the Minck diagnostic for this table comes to 96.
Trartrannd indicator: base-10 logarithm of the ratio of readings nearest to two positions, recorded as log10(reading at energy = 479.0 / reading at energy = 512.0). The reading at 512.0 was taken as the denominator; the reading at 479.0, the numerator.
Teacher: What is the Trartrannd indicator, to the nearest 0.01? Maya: -0.05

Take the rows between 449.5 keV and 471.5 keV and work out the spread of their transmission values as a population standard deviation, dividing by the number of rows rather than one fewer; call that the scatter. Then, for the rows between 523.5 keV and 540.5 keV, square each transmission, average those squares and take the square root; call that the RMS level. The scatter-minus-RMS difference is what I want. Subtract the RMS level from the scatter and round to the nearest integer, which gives -240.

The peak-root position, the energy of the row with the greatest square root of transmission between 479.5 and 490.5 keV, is 488.0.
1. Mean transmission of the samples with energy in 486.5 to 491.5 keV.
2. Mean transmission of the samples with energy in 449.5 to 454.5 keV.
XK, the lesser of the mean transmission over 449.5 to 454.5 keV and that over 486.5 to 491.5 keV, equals 155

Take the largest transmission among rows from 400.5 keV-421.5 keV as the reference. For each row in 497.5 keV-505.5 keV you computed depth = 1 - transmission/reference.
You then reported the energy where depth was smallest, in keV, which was 504.0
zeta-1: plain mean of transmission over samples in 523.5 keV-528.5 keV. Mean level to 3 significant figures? 250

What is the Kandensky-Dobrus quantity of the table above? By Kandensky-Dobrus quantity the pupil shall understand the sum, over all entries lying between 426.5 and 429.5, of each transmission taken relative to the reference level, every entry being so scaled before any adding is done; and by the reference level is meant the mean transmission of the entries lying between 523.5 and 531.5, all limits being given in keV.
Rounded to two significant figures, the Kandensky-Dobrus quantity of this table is 1.8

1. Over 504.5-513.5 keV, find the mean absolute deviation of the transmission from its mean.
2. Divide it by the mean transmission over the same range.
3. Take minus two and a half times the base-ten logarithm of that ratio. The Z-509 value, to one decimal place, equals 3.6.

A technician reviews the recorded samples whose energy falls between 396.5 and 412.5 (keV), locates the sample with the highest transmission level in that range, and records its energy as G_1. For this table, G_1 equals 402.0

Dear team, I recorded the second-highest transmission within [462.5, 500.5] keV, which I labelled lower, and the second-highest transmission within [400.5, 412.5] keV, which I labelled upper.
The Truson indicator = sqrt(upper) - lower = -211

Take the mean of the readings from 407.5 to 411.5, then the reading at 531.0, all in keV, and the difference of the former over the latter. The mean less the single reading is -114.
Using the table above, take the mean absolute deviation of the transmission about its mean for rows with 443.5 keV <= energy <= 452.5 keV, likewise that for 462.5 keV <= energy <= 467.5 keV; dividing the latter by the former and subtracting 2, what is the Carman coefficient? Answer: 0.08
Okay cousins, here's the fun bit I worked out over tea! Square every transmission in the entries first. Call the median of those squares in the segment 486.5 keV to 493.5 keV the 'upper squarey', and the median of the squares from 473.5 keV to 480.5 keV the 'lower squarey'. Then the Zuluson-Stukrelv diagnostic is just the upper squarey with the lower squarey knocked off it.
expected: 1227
